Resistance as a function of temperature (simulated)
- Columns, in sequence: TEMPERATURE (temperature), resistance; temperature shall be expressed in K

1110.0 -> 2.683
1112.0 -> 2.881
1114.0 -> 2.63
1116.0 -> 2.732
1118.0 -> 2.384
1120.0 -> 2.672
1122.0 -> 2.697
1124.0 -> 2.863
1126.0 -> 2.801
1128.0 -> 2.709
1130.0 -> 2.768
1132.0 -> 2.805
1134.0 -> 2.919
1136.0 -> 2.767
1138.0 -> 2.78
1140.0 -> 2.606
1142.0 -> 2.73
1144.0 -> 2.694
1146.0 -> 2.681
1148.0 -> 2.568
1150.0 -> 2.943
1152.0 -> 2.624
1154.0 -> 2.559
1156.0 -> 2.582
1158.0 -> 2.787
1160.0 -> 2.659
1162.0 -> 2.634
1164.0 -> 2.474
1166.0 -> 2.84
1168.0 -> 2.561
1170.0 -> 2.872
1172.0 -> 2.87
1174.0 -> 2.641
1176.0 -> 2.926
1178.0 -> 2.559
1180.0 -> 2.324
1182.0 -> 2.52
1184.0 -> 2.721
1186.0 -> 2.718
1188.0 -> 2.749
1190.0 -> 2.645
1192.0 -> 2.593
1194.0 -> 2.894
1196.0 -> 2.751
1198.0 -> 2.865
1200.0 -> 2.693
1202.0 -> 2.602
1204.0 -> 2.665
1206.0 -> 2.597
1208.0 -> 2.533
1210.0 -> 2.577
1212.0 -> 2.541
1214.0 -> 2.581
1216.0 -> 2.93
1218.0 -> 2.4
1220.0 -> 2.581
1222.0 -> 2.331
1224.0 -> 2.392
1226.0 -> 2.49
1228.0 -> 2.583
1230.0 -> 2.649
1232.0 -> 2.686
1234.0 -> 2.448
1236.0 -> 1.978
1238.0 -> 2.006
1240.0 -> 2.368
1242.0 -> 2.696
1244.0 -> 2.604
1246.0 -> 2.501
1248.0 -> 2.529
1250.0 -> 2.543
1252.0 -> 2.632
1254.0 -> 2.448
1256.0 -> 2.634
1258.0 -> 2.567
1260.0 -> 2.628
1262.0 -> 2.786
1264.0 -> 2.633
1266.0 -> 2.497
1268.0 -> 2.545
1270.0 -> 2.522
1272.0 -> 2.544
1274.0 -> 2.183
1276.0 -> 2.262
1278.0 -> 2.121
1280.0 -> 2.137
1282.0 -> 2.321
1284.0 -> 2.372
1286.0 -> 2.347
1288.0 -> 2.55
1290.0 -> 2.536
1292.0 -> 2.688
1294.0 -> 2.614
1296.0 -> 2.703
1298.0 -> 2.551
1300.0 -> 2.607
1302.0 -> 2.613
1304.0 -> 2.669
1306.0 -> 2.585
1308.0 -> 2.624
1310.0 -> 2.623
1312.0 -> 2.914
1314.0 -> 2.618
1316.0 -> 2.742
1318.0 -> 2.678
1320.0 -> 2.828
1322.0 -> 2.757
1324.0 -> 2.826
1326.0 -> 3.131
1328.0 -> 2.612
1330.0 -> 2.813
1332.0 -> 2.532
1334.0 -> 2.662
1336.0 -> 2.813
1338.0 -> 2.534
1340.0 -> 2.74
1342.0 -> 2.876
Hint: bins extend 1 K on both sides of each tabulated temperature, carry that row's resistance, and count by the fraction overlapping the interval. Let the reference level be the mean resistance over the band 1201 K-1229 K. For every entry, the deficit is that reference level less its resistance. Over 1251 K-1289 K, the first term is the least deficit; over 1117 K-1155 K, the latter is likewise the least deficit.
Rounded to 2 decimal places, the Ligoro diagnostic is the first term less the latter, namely 0.16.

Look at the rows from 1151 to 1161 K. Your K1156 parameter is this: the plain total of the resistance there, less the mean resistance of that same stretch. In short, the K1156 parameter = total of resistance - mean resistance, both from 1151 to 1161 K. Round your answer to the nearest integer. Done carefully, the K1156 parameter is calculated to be 11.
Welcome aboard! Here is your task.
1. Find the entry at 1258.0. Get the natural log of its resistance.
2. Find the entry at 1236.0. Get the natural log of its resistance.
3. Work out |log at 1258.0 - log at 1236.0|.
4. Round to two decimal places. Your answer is 0.26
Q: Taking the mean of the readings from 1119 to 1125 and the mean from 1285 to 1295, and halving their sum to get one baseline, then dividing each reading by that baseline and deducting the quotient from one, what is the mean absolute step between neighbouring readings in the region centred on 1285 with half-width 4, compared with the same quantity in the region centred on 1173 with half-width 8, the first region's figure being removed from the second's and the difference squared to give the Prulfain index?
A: 0.0033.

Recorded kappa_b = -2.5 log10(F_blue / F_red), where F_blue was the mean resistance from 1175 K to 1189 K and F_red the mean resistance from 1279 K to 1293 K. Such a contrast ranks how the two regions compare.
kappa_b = -0.10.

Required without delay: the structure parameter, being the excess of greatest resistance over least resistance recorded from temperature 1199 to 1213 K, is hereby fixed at 0.16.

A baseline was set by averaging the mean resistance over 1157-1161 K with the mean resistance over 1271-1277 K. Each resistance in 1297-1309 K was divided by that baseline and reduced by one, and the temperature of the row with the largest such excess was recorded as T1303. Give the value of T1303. 1304.0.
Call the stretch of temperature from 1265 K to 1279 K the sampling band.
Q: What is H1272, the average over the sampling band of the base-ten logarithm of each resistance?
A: 0.376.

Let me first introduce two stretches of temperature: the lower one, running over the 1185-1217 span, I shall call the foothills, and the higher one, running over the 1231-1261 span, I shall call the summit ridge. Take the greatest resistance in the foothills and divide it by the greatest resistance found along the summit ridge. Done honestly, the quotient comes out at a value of 1.09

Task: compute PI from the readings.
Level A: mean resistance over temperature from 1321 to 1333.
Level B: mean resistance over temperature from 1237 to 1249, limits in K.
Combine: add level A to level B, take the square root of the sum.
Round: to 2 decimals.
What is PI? 2.29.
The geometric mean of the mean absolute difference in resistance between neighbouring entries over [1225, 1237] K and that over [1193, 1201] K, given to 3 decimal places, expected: 0.161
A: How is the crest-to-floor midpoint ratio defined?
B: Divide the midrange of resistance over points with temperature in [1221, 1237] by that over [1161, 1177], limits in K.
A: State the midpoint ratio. 0.86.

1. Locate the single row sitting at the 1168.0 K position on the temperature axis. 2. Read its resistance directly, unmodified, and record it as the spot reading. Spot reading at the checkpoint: 2.561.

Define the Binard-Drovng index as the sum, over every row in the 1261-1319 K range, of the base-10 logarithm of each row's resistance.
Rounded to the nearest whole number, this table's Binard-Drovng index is 12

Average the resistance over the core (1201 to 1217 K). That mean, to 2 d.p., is 2.63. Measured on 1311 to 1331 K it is 2.79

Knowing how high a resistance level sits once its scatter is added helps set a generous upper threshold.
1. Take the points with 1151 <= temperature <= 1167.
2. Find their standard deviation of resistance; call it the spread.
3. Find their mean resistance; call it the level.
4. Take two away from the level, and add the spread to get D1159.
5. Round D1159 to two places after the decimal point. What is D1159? 0.76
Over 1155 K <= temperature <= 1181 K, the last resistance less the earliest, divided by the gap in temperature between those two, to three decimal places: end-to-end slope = -0.011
